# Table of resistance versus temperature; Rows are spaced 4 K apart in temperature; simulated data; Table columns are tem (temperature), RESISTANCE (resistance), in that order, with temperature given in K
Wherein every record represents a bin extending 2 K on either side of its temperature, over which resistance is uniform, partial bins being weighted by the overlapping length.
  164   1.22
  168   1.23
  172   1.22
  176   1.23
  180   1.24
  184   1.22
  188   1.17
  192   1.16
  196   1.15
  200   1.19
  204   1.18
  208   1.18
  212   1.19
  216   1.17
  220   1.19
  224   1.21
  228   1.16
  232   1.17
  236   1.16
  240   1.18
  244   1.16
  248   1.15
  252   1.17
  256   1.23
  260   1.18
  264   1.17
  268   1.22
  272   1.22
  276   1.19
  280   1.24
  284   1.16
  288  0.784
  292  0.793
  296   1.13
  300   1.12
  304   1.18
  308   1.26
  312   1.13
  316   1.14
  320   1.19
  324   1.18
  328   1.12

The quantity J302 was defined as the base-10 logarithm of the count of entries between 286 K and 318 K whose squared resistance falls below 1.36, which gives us 0.78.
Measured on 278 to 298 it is 0.60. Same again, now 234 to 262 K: 0.48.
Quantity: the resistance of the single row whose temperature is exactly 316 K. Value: 1.14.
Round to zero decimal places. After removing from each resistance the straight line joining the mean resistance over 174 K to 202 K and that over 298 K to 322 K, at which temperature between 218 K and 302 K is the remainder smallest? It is 288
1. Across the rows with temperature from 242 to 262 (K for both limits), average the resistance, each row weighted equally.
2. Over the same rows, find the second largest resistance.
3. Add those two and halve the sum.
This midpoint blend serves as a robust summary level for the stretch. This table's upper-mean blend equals 1.18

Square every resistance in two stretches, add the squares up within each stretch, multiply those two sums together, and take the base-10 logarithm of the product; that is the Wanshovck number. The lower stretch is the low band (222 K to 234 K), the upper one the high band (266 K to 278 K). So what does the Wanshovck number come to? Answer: 1.264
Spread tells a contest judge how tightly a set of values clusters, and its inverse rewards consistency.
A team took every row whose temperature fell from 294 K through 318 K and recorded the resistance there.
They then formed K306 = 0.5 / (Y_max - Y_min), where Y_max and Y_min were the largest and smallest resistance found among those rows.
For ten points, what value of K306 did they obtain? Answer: 3.6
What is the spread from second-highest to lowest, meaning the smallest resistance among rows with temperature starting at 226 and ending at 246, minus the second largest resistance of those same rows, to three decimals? -0.010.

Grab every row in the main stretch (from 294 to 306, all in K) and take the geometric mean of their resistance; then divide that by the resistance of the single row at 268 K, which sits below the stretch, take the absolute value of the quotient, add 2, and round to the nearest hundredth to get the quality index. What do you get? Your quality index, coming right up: 2.94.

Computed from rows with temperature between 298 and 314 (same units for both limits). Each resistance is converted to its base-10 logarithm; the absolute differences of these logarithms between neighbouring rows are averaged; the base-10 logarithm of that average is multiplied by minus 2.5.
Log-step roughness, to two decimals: 3.71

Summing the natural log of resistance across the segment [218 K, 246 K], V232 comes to 1.13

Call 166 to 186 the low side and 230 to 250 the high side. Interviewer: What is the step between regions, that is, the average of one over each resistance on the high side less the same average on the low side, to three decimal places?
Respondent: 0.045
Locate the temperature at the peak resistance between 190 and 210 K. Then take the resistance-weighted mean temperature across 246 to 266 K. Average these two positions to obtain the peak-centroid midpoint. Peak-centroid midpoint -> 228.0 K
